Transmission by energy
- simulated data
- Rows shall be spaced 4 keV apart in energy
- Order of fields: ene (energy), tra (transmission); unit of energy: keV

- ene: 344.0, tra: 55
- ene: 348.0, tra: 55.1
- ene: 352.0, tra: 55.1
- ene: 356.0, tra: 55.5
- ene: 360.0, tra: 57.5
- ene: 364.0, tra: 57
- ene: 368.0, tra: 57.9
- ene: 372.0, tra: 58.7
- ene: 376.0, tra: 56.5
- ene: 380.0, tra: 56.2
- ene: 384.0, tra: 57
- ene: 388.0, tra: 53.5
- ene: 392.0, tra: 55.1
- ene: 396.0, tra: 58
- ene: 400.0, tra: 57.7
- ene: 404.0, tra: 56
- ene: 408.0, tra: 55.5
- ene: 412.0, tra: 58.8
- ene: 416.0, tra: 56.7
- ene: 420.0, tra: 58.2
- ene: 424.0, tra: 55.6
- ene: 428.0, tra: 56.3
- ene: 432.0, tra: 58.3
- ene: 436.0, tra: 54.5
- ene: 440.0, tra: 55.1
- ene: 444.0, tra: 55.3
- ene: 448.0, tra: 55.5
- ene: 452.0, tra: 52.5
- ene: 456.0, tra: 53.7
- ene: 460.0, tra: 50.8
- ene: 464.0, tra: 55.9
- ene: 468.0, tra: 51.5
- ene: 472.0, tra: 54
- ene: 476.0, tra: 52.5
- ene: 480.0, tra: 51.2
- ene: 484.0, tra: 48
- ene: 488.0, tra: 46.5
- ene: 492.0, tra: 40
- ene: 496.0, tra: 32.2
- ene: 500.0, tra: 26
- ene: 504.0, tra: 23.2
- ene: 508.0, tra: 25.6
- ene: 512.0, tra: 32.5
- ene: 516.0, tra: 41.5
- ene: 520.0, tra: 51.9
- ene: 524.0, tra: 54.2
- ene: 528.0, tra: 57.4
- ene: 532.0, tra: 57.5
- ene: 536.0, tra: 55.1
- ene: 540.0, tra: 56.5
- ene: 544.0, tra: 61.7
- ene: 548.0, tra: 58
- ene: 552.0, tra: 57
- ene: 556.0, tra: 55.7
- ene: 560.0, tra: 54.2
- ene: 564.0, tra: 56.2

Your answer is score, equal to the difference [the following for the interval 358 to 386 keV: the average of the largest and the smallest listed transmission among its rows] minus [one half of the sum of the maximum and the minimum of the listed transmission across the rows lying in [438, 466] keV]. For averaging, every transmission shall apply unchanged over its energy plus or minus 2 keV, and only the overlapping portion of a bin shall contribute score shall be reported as 4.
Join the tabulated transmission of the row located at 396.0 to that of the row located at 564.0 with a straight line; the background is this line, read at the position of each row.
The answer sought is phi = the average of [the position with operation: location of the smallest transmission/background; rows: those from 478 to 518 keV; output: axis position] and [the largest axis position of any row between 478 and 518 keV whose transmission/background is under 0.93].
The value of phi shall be 510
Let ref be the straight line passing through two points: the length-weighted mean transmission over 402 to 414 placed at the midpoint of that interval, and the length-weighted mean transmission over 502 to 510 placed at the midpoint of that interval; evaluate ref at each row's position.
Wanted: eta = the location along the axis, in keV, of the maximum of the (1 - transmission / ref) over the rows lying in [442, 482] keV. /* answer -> 444.0 keV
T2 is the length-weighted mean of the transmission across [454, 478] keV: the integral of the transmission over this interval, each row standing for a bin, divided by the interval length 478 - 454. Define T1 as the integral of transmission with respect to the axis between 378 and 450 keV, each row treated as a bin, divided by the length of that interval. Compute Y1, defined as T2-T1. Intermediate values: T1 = 56.3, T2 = 53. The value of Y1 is -3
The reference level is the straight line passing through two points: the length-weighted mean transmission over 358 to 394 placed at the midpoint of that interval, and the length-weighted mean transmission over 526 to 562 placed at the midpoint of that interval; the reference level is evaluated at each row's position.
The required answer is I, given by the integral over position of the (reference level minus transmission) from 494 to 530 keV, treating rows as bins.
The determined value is 672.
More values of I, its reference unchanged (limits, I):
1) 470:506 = 553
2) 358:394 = 0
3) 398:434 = -11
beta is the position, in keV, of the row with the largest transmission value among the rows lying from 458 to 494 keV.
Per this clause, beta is 464.0 keV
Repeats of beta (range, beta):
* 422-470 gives 432.0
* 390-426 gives 412.0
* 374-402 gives 396.0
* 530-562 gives 544.0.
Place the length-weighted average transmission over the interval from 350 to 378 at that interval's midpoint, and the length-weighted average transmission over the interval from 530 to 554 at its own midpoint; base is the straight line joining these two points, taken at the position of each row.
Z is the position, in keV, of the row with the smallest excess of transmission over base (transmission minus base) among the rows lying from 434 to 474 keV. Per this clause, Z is 460.0 keV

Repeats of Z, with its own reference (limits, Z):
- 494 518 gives 504.0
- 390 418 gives 392.0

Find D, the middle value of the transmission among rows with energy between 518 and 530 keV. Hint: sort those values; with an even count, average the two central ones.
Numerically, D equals 54.2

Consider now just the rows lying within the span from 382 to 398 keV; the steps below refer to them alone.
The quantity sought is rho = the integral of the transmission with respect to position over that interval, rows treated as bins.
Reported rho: 894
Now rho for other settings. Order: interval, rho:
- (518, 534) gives 884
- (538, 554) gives 933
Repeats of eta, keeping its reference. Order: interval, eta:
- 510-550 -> 512.0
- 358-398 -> 360.0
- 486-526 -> 504.0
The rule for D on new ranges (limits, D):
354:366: 57.0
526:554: 57.4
